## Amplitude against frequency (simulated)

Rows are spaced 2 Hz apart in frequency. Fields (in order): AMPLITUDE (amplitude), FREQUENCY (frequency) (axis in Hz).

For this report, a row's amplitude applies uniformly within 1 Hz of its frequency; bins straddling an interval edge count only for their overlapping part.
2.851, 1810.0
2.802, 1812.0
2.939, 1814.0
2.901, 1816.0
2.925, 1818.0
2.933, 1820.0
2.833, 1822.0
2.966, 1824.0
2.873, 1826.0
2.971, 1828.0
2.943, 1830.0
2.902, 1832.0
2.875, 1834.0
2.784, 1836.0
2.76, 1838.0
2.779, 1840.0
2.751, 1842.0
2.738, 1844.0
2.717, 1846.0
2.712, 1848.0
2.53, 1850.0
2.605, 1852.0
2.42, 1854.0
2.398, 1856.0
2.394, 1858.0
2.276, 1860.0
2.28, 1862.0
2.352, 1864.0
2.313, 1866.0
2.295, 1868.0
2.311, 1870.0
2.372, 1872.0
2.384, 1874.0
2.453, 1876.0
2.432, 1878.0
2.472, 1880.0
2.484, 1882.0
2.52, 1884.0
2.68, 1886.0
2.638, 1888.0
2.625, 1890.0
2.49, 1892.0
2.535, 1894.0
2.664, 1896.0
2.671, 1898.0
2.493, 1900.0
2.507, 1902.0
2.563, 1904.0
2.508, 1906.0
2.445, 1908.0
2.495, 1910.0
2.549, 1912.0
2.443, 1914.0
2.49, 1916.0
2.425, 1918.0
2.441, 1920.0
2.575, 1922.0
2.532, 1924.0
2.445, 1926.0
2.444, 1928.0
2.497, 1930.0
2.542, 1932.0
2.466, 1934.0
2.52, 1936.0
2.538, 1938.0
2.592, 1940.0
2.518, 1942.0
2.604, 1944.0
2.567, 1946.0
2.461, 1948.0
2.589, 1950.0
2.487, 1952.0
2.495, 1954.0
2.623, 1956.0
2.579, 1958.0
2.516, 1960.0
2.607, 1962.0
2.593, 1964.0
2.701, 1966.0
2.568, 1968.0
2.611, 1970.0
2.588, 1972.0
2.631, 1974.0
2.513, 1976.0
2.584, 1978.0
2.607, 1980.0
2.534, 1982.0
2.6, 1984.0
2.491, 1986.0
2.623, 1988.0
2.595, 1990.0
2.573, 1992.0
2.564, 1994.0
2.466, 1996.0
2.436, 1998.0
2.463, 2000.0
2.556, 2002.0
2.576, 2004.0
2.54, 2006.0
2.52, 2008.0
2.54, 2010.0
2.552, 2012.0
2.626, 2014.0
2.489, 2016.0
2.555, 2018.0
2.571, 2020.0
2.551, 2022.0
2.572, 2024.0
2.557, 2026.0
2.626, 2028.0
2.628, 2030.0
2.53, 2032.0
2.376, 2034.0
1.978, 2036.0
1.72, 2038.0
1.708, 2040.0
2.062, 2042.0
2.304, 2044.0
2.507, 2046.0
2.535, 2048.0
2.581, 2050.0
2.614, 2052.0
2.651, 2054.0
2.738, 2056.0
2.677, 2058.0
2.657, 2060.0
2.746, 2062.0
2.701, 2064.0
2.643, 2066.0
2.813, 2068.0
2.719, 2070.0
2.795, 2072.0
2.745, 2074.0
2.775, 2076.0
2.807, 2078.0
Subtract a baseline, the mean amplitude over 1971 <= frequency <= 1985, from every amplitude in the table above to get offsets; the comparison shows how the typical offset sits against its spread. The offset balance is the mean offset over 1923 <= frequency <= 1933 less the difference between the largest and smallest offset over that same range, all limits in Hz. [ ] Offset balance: -0.19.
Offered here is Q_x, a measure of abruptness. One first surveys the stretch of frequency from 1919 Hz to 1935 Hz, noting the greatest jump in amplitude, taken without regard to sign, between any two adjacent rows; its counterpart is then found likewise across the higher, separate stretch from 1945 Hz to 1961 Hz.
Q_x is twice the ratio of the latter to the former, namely 1.9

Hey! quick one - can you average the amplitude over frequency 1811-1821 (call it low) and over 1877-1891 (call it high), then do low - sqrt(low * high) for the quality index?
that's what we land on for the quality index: 0.18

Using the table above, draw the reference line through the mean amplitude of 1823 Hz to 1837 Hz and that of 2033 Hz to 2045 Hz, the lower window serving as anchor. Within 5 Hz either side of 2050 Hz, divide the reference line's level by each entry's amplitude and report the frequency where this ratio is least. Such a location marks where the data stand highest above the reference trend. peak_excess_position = 2054.0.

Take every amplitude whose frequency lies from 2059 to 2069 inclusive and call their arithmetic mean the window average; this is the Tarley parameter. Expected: 2.71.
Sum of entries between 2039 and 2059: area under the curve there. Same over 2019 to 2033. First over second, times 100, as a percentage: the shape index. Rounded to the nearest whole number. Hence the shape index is 135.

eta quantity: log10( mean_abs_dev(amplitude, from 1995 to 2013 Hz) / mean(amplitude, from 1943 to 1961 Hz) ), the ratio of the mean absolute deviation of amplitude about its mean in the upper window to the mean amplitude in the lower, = -1.79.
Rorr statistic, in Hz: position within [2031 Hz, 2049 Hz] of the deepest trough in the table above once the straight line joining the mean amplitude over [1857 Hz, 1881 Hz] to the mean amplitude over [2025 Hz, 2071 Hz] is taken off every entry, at 2040.0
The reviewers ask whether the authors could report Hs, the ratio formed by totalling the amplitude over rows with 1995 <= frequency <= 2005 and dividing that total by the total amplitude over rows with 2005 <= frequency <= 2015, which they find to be 0.98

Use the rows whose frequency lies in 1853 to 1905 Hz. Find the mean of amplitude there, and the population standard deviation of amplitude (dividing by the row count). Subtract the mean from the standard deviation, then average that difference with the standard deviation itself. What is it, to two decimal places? -1.11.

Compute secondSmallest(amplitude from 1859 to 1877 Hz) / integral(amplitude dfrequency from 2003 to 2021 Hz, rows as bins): 0.050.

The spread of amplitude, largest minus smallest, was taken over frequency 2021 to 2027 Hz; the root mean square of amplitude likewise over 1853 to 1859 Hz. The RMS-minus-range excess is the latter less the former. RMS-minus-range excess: 2.38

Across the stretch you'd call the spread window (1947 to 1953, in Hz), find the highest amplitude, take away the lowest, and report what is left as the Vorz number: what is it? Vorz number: 0.13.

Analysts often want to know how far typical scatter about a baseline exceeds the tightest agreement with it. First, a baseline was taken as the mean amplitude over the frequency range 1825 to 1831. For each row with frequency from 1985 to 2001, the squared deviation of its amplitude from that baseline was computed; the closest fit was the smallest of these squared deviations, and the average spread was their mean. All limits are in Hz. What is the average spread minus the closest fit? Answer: 0.073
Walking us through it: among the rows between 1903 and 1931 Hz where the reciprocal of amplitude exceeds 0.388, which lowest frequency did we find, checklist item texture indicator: 1904.0 Hz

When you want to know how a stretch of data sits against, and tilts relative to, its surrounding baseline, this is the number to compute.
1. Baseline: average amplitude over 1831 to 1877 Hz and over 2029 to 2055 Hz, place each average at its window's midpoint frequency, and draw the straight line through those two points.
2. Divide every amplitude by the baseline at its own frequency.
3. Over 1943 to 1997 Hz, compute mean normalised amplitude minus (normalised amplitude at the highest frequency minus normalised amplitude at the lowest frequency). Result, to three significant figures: 1.10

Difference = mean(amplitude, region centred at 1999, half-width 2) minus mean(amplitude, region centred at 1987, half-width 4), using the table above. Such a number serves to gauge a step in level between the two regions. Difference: -0.13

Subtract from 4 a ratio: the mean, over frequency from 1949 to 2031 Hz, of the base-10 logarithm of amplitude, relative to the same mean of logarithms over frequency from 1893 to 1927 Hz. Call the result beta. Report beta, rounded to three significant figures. 2.98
